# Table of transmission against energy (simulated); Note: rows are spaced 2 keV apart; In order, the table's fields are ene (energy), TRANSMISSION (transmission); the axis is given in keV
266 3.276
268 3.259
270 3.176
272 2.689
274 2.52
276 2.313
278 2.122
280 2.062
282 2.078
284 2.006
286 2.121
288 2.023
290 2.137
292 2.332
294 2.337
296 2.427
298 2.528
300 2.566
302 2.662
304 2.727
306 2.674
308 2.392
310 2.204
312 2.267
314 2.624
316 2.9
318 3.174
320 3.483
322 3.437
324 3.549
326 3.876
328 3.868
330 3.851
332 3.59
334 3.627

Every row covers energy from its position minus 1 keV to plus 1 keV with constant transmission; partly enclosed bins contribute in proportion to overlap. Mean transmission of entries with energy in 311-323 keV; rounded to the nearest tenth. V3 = 3.0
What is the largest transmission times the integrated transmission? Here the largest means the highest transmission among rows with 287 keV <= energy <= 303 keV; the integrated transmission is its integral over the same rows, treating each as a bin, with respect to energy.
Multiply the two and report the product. 101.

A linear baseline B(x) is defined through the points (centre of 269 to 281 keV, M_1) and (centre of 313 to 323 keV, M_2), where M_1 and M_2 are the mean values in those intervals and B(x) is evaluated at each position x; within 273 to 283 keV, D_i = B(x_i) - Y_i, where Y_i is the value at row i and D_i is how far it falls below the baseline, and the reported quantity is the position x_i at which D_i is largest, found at 282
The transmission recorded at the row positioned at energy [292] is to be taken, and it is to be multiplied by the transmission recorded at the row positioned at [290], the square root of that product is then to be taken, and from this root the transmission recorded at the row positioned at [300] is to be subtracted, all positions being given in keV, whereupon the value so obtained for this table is -0.3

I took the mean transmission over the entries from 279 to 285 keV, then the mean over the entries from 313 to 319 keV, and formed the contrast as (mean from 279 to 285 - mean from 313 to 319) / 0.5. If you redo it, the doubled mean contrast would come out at -1.7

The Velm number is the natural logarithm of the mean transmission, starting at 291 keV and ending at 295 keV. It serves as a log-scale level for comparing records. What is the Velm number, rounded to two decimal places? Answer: 0.85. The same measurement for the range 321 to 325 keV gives 1.25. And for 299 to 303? 0.96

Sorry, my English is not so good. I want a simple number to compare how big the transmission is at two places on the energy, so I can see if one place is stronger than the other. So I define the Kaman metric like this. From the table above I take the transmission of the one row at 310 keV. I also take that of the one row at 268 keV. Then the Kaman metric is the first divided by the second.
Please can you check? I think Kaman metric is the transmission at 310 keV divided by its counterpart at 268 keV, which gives 0.7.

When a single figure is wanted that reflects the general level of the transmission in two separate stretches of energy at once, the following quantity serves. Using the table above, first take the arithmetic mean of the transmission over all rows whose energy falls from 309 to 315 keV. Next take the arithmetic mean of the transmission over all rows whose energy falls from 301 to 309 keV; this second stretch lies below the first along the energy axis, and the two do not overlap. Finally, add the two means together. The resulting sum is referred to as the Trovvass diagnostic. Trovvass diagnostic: 5.0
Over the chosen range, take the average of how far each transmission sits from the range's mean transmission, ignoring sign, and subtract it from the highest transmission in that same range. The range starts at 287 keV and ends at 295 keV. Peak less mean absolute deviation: 2.2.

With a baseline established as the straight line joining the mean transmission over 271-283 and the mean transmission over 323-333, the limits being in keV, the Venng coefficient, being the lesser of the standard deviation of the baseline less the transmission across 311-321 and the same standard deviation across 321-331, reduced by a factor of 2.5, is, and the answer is 0.05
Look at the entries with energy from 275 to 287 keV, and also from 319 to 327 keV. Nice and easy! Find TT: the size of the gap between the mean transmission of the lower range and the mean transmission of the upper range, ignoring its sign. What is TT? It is 1.47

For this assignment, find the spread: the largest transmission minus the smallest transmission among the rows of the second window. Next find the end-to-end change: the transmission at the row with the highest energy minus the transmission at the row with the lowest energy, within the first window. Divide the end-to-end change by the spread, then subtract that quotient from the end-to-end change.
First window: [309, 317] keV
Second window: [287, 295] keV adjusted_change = -1.5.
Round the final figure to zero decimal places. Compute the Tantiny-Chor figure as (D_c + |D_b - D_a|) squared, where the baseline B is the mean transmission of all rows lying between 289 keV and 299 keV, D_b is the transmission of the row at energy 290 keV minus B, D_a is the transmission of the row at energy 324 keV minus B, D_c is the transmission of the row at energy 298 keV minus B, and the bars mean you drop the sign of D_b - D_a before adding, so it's 3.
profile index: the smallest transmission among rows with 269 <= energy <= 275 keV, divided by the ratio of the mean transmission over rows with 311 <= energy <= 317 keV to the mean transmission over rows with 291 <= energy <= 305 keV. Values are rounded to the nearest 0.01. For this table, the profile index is 2.44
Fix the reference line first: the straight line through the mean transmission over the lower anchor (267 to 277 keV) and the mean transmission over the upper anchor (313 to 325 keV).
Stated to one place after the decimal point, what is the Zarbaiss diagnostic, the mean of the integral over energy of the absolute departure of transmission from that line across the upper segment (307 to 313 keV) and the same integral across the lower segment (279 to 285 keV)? 5.0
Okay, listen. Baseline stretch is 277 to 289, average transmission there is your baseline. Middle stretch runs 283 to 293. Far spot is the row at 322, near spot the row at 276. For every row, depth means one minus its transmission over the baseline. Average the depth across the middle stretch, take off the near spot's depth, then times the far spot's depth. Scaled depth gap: -0.06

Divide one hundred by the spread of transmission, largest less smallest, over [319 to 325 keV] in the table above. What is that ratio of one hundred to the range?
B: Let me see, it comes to 893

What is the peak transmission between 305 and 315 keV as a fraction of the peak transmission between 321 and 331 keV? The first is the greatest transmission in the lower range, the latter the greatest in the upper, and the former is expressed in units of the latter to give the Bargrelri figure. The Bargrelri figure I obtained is 0.69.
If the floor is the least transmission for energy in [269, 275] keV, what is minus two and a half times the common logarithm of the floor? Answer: -1.0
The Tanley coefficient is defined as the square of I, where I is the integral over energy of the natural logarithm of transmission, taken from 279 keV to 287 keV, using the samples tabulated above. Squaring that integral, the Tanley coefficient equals 34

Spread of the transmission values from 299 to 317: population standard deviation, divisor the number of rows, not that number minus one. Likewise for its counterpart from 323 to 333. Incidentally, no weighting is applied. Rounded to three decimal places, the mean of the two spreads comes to 0.180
